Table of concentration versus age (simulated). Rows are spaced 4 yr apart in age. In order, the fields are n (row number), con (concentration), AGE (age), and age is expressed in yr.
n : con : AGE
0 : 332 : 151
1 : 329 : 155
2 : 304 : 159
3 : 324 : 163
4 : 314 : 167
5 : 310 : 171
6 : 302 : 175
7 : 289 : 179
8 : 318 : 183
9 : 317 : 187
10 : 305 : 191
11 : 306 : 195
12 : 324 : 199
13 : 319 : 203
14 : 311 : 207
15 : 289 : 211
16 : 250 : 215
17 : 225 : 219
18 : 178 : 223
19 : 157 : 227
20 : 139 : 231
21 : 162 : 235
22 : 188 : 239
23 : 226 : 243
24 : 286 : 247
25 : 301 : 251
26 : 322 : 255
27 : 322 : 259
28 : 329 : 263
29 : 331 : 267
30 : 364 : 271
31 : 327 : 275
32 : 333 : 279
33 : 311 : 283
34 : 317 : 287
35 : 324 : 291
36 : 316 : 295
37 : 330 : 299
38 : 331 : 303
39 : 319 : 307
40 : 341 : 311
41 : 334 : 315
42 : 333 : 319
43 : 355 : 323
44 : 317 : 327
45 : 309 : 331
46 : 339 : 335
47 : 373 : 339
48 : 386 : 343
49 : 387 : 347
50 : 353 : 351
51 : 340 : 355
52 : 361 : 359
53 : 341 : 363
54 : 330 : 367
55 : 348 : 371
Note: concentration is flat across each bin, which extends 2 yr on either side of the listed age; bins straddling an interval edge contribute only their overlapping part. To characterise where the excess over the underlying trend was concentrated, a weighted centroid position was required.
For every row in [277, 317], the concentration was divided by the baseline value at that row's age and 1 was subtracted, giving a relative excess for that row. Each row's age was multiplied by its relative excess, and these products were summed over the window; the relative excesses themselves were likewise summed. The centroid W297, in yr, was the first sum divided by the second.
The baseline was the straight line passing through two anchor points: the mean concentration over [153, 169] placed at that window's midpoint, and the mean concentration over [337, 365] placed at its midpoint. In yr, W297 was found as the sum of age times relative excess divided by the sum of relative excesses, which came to 296.1 yr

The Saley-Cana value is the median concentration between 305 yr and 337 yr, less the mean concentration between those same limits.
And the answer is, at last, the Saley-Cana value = 2.6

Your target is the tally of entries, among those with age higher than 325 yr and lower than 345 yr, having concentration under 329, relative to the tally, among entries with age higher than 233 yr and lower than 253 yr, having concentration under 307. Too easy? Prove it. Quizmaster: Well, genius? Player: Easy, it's 0.40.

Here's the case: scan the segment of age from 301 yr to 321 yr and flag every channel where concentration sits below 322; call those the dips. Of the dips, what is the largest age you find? 307 yr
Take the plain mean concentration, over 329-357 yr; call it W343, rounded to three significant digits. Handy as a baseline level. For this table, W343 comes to 355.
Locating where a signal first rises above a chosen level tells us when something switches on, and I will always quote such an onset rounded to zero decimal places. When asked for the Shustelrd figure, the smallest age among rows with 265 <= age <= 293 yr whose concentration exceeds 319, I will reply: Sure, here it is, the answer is 267 yr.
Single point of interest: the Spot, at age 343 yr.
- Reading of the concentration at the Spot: 386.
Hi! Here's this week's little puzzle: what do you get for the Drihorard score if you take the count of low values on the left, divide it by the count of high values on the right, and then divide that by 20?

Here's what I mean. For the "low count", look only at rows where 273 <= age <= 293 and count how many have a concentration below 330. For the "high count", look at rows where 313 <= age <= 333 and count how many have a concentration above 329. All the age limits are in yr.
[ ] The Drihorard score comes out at 0.067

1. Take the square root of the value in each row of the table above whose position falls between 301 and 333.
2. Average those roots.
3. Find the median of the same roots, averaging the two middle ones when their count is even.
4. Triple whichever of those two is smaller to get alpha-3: 54.5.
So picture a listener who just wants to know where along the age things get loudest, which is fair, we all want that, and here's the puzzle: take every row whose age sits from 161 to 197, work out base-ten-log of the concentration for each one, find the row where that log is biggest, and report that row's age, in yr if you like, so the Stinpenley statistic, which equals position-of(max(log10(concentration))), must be 163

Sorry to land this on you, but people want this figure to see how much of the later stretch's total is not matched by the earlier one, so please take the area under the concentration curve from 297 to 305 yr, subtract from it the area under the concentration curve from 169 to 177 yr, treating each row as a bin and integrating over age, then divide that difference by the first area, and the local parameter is 0.1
